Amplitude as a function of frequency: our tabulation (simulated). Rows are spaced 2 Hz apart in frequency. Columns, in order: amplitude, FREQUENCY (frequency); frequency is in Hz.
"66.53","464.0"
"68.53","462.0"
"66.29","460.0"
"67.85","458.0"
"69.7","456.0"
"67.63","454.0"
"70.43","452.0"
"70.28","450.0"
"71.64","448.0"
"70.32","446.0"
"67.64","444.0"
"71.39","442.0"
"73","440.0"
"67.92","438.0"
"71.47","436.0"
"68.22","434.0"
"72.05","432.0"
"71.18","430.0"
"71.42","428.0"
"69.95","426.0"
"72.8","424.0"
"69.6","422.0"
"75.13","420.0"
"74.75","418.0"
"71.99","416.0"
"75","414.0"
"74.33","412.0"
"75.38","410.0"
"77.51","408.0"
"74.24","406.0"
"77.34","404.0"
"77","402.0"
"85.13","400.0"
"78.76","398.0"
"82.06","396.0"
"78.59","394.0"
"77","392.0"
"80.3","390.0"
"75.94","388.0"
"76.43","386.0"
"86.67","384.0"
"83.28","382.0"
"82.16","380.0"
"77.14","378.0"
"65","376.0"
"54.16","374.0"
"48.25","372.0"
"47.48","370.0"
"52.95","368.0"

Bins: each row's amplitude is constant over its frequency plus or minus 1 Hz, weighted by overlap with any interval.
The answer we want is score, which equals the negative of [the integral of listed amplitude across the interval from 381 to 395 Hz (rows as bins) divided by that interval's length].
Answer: -80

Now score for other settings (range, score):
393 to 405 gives -80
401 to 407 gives -76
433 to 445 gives -70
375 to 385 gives -79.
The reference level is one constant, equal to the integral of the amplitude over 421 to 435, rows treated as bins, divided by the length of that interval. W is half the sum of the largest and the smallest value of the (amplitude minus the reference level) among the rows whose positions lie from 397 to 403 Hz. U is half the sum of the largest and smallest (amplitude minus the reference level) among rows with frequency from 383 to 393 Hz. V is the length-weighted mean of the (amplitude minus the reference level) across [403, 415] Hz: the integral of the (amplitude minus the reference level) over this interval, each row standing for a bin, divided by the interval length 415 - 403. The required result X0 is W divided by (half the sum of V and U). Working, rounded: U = 11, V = 4.9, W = 10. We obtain 1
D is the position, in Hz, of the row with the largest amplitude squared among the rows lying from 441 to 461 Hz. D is 448.0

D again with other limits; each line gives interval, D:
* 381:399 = 384.0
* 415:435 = 420.0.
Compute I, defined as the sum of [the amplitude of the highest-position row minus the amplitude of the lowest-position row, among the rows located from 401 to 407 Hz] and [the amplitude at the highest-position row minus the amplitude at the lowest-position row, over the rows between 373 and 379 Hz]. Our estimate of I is 20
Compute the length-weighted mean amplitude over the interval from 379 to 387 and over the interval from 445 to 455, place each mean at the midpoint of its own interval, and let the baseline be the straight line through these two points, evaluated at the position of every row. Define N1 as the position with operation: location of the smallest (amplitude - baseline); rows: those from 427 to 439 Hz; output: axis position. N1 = 434.0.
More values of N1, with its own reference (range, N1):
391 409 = 406.0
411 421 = 416.0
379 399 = 388.0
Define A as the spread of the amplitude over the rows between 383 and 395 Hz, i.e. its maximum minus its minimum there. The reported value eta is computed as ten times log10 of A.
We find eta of 10.3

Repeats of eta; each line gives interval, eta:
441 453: 6.0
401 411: 5.1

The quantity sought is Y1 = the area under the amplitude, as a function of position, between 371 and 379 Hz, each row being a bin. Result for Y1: 489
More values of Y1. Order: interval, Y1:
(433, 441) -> 561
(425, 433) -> 569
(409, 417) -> 593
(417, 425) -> 585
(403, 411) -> 609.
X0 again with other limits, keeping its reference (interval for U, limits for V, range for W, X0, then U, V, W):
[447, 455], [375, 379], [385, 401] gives -25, -1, 0.3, 10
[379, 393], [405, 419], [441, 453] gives 0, 11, 4.0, -1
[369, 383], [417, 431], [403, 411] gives -3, -5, 1.4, 5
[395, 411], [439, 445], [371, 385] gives -1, 9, -0.1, -3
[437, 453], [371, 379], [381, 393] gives -2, 0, -9.6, 11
